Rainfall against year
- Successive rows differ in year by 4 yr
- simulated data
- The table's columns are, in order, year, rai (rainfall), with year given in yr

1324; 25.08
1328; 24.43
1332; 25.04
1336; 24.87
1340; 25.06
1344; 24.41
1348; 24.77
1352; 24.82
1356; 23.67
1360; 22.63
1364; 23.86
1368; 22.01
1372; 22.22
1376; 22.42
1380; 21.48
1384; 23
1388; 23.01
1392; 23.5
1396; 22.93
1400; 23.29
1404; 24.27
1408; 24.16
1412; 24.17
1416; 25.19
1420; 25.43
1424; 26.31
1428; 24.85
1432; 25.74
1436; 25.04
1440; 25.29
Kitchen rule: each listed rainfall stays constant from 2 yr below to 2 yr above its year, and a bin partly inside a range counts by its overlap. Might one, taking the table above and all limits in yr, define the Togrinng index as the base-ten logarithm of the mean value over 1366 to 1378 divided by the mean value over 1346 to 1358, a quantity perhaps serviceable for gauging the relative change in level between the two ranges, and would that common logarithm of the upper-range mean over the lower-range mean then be -0.041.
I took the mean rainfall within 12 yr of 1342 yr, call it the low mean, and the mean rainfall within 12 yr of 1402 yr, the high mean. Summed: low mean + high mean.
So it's 48.5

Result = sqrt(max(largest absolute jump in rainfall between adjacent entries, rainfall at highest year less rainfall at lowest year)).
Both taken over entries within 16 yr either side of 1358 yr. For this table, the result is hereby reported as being 1.36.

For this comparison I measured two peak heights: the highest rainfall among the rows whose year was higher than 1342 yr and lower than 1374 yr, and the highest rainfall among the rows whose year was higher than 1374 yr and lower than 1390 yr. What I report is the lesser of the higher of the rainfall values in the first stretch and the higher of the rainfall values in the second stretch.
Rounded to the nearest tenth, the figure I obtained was 23.0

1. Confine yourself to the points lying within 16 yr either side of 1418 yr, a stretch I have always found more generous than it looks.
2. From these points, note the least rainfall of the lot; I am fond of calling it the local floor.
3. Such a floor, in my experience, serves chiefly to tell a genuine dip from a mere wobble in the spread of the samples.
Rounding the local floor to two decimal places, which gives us 24.16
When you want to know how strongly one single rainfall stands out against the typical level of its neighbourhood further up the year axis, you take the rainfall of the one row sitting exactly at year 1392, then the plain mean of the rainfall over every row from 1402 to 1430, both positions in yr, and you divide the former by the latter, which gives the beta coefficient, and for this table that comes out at 0.94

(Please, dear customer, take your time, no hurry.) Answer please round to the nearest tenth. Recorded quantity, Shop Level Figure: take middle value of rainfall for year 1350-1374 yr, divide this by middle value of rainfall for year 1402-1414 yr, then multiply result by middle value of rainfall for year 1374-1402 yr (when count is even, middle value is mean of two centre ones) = 22.0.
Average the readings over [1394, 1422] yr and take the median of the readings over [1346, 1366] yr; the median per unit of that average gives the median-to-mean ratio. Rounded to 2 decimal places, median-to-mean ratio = 0.99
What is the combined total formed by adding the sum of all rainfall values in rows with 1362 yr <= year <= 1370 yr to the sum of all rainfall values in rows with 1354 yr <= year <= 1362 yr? 92.2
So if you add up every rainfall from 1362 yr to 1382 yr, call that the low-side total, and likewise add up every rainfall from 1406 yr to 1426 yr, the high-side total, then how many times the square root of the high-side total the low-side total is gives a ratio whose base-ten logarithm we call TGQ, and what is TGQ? 1.00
